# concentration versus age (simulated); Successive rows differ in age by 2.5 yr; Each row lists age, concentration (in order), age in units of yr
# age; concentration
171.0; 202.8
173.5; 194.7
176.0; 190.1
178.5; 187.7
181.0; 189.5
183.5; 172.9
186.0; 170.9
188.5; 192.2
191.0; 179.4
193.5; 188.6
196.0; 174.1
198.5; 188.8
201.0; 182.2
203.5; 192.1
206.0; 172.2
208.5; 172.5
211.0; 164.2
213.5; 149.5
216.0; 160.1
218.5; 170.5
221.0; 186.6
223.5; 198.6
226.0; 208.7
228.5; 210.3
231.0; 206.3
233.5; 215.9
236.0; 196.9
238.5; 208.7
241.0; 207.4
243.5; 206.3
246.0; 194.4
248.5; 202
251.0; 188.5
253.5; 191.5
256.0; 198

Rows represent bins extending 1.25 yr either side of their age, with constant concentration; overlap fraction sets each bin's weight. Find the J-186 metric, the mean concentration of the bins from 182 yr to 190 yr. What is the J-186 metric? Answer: 179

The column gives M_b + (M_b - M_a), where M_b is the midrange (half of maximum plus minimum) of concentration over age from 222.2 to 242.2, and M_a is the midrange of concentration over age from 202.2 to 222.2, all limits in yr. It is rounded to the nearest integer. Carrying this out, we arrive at 242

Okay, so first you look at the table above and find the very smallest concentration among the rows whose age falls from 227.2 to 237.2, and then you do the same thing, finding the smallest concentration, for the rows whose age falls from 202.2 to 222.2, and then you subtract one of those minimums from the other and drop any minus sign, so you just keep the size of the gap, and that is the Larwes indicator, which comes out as 47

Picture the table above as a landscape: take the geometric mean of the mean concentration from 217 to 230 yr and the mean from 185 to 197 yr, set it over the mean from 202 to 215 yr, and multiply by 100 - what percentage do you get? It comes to 110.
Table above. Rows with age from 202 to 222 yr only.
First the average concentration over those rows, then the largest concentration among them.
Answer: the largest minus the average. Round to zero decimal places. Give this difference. 21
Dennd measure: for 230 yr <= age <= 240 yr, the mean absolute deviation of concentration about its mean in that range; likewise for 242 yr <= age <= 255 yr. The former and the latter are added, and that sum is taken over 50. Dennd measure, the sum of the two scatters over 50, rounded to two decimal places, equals 0.23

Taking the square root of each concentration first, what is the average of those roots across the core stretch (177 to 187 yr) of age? 13.4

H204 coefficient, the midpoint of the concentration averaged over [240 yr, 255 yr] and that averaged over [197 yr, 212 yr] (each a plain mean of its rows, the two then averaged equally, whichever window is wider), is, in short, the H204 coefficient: 189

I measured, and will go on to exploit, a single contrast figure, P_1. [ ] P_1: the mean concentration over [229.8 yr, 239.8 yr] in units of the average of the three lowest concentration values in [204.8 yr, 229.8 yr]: 1.31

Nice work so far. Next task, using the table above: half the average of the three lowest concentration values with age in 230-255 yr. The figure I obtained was 96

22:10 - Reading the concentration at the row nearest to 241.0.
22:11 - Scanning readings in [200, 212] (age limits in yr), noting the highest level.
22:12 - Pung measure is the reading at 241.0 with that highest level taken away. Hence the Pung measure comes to 15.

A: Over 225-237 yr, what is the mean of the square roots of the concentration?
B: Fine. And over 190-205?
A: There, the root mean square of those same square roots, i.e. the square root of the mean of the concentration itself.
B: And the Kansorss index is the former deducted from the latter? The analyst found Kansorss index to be -0.84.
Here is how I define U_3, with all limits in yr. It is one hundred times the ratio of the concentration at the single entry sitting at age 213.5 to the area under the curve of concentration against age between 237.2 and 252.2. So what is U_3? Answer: 5.0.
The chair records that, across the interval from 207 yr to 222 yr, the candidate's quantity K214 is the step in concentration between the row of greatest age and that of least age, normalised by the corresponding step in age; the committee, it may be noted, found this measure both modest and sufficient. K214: 1.1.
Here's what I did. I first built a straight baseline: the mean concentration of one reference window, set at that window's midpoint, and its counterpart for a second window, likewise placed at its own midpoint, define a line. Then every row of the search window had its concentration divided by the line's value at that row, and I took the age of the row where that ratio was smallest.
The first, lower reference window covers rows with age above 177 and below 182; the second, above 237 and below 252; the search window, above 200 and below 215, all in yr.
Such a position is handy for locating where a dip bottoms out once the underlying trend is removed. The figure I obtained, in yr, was 213.5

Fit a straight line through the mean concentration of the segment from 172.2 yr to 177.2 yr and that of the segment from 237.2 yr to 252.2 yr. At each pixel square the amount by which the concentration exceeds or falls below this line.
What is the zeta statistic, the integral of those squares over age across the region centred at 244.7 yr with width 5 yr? 190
